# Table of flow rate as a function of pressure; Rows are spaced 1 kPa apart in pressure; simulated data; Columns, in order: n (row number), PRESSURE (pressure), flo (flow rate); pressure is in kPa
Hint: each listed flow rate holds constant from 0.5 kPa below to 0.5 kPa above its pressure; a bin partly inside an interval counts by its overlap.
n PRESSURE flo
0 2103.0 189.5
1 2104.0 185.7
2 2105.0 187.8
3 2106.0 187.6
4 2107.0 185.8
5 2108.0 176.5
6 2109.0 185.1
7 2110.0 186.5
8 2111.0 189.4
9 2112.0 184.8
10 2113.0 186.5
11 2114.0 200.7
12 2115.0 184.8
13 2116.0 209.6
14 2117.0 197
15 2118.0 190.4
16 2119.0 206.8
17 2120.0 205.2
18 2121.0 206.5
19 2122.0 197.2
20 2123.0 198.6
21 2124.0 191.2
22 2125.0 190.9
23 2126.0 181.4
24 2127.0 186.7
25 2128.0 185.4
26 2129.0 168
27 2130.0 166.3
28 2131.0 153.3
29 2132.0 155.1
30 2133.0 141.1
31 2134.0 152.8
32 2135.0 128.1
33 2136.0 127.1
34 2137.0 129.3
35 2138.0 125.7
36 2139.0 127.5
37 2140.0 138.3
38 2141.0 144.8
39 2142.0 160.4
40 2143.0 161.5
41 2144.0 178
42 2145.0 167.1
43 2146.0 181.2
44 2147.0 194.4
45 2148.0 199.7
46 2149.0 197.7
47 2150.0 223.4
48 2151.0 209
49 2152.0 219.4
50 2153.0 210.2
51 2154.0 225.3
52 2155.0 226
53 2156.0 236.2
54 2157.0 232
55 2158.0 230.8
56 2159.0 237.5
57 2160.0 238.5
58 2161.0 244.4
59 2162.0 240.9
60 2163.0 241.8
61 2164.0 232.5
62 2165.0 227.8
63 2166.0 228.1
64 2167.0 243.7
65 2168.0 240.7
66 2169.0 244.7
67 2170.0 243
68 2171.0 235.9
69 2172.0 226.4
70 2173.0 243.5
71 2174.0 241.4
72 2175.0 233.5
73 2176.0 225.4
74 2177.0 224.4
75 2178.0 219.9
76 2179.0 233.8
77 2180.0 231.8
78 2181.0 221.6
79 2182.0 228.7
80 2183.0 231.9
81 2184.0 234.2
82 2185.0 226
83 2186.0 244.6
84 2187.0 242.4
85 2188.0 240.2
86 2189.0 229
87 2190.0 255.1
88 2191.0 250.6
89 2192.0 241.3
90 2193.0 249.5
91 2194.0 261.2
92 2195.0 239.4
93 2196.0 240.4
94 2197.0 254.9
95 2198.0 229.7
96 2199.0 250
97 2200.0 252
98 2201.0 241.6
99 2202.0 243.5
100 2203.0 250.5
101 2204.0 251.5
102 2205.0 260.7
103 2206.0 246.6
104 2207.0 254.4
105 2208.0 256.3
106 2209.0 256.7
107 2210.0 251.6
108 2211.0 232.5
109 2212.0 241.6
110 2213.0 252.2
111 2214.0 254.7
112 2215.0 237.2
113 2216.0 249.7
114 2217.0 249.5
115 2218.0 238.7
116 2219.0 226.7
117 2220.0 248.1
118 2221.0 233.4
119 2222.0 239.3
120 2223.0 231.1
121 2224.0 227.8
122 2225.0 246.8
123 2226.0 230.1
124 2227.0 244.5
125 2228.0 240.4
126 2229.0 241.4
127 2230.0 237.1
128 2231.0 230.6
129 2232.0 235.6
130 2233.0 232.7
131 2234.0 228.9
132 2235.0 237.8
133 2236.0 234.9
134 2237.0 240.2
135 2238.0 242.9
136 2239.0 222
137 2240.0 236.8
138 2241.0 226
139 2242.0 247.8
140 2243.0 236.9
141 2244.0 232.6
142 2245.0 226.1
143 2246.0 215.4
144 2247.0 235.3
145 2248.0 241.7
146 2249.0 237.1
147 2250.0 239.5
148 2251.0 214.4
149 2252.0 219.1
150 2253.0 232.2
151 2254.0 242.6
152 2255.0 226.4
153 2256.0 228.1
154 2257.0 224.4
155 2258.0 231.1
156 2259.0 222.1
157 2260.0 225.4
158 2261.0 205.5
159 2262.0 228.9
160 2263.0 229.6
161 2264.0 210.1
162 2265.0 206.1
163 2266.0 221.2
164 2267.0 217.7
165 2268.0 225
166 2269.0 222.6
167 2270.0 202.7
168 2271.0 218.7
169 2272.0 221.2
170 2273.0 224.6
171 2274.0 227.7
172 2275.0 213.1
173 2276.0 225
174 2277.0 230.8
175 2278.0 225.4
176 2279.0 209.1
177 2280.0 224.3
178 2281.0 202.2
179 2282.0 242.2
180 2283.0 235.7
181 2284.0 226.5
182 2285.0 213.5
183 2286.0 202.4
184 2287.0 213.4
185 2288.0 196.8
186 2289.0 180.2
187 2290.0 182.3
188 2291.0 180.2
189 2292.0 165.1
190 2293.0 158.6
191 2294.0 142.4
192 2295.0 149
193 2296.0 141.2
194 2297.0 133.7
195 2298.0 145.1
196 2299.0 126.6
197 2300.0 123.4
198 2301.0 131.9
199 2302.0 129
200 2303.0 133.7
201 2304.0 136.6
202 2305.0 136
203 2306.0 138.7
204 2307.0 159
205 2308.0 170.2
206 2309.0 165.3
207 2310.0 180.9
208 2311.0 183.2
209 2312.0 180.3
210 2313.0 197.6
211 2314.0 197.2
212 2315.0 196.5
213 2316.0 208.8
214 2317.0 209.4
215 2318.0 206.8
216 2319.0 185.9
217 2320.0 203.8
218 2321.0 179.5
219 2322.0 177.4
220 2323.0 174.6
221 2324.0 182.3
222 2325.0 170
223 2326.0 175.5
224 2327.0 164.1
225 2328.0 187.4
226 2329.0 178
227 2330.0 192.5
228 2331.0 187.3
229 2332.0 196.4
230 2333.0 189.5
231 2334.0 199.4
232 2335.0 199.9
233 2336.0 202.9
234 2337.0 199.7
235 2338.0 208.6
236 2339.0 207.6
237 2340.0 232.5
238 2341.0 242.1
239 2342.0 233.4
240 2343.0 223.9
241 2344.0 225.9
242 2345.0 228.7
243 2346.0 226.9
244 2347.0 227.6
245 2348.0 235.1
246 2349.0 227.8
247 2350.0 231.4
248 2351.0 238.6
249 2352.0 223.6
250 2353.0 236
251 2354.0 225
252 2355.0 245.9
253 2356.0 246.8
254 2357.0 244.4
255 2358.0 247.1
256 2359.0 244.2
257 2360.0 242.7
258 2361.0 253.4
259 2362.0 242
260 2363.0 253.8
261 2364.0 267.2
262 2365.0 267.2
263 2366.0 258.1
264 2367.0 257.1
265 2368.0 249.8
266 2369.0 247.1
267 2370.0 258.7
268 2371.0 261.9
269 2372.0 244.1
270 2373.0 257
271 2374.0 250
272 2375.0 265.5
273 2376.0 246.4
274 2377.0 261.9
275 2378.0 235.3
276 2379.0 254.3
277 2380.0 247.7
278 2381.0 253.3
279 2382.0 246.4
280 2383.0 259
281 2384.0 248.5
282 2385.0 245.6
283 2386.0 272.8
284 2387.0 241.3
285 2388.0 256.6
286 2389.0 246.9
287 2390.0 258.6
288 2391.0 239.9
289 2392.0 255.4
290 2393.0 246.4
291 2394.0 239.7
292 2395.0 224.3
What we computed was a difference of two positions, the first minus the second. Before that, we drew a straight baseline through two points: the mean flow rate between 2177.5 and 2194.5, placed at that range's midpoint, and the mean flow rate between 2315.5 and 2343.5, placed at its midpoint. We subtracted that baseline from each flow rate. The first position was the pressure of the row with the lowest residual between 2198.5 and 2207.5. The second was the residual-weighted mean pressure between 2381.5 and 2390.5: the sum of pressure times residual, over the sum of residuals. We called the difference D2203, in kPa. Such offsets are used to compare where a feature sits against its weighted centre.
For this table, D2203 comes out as -185.1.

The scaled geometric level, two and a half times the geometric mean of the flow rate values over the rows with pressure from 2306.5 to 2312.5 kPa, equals 432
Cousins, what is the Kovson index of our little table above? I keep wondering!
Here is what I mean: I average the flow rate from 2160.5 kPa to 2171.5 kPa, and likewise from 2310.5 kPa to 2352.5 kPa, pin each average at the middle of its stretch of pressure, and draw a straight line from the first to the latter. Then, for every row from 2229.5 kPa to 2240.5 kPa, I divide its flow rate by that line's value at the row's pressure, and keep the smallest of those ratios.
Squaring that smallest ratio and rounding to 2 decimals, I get 0.99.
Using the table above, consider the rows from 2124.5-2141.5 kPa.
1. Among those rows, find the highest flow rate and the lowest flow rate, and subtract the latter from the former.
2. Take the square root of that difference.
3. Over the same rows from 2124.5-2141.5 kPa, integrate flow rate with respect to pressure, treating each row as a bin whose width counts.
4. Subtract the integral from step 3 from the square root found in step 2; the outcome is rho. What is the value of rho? -2594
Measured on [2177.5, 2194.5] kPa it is -4035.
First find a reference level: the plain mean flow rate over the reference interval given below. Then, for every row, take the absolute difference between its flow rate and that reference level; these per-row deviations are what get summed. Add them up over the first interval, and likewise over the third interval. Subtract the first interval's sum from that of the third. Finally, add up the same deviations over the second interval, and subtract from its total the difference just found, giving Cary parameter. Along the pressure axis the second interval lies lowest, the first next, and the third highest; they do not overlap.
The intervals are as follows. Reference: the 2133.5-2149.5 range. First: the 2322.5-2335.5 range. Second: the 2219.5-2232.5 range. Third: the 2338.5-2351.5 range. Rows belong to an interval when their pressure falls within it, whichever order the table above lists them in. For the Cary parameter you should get 459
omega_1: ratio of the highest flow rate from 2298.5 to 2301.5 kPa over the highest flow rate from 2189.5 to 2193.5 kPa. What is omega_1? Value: 0.52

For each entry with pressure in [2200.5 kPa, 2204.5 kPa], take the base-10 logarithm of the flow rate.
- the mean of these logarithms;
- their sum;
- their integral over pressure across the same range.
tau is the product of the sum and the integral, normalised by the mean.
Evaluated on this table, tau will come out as 38.3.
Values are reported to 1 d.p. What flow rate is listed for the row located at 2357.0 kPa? 244.4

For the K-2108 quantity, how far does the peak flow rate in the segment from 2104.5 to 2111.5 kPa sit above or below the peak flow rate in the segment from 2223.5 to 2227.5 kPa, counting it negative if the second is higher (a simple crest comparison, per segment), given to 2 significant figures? -57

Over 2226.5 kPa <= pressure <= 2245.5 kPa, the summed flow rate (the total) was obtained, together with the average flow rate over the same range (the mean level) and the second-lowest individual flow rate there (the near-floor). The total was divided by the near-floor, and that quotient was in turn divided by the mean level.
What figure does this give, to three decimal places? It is 0.084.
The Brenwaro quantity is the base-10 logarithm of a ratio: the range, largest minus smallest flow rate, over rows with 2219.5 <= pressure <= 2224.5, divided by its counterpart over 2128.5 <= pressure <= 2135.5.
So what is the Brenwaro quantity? -0.3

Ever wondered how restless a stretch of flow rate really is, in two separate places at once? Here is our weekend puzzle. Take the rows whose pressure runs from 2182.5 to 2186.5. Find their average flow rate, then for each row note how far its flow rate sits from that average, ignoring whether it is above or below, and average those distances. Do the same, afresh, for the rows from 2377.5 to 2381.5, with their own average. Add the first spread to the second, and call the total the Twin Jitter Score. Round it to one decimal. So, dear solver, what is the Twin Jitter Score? 11.4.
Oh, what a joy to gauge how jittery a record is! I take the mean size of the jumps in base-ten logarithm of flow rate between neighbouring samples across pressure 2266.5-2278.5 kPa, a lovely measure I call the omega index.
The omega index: 0.0167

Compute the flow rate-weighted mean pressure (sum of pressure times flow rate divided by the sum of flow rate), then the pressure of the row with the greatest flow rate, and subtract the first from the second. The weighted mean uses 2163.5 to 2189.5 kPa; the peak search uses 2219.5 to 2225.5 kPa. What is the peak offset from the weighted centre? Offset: 43.5 kPa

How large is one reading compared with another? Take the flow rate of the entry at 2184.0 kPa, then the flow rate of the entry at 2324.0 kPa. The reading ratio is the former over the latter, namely 1.28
